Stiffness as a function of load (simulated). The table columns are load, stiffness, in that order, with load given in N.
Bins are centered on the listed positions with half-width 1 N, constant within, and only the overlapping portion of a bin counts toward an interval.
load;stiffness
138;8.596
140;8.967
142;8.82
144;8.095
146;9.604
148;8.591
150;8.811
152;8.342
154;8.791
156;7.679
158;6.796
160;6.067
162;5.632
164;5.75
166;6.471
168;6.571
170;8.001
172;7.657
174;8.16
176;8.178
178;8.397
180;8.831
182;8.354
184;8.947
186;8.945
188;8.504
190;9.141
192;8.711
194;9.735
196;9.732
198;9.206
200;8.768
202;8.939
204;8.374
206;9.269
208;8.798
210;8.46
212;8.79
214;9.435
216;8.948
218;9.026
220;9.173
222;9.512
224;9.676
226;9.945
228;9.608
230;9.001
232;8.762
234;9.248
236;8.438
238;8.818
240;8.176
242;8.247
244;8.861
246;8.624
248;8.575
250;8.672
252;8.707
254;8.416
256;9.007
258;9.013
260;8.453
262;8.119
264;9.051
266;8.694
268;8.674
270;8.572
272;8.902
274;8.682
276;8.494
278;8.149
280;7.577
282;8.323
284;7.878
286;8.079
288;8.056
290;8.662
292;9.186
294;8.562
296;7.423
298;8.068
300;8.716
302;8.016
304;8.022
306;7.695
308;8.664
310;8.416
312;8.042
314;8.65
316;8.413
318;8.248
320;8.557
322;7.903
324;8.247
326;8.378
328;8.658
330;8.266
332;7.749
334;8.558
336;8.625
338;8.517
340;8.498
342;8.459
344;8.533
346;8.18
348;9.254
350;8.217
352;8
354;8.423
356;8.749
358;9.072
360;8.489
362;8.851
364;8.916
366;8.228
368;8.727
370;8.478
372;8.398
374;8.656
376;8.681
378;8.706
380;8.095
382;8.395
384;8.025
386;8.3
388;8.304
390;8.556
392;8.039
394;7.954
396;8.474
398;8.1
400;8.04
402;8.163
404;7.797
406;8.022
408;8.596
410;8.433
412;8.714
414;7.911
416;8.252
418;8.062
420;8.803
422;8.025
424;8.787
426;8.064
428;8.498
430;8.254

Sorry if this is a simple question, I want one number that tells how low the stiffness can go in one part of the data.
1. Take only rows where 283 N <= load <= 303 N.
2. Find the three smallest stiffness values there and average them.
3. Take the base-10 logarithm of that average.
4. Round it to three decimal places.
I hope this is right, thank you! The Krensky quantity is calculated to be 0.891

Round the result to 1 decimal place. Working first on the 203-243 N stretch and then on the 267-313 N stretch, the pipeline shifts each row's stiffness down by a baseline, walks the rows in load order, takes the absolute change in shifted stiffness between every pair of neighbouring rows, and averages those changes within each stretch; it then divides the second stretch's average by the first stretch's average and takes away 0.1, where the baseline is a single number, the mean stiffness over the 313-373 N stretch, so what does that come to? 1.0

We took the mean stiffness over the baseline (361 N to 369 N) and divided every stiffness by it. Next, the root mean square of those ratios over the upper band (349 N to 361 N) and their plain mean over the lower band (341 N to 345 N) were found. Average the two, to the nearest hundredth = 0.98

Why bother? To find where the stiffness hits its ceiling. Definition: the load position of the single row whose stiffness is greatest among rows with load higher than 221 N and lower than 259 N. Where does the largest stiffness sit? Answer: 226 N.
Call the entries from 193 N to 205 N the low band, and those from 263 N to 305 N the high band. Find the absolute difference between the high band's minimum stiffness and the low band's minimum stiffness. 1.0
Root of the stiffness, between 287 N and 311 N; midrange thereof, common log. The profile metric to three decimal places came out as 0.459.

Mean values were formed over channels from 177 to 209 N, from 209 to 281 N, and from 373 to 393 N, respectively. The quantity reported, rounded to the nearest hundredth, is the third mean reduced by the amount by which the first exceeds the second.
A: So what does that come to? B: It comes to 8.25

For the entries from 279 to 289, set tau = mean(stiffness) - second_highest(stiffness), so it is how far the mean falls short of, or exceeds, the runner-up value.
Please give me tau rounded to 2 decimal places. -0.10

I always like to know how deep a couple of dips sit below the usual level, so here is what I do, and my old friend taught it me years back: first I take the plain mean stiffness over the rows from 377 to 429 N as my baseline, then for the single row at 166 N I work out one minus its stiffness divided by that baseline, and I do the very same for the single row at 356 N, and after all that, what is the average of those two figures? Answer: 0.080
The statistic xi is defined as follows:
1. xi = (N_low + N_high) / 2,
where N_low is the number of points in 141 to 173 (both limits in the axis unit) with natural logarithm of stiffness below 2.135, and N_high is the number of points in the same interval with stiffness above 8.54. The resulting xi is 8.0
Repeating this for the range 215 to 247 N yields 8.0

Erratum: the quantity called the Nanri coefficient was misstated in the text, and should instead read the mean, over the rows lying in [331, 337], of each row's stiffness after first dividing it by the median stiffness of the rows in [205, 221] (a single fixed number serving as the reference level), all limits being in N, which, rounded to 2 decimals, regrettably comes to 0.92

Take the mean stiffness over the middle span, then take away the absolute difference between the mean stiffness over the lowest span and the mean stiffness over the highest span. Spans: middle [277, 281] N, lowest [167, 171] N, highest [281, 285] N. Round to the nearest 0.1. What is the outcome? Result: 7.0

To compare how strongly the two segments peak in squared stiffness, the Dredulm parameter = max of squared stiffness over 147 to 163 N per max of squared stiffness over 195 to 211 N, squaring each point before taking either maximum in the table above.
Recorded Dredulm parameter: 0.82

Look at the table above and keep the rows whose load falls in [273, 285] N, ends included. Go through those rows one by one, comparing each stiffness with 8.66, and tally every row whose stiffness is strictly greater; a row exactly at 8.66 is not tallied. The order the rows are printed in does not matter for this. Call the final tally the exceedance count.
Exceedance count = 1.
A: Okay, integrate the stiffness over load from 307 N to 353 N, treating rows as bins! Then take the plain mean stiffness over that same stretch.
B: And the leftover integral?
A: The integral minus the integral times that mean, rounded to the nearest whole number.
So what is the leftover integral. -2854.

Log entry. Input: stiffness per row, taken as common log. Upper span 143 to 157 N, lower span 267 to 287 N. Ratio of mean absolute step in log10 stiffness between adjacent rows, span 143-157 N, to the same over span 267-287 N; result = 2.1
